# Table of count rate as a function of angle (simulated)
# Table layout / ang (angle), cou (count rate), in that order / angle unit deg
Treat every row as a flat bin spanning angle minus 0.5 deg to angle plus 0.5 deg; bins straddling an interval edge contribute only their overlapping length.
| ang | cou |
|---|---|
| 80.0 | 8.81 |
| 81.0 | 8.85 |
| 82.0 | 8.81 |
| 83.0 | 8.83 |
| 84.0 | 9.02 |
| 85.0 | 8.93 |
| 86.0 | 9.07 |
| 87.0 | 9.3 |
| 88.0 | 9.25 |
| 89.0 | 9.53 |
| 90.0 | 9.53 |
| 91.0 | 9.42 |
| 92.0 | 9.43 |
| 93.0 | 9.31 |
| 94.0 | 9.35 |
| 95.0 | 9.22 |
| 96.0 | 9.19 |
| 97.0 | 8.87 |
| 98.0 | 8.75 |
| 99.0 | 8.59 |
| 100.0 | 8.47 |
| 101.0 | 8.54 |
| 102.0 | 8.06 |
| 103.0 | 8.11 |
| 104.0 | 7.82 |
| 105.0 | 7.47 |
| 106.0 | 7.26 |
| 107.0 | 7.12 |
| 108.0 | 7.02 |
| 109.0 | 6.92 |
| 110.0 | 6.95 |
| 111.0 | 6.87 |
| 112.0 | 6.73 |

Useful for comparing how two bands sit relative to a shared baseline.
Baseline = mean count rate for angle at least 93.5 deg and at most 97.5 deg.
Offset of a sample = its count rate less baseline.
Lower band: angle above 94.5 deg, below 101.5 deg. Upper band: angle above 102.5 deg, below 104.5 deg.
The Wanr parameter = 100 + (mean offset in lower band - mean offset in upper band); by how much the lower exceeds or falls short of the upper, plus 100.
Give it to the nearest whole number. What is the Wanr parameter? 101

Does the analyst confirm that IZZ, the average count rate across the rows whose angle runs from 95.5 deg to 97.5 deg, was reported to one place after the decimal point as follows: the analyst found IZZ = 9.0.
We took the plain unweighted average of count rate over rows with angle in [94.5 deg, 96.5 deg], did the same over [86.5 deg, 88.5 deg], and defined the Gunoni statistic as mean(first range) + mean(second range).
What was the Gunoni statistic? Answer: 18.5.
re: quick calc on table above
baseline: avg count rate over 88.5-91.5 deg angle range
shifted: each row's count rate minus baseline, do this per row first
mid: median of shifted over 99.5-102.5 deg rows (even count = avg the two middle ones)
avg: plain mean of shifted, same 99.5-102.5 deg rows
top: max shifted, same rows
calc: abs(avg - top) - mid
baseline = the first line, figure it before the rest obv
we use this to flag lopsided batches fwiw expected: 1.2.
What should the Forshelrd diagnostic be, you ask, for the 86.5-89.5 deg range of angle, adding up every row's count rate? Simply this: 28.1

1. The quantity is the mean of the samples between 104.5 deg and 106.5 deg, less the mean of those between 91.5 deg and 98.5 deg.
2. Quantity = -1.8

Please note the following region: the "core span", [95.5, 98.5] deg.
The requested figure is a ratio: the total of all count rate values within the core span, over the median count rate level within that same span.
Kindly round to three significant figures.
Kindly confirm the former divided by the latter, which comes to 3.02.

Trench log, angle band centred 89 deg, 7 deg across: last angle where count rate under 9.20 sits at 86.0 deg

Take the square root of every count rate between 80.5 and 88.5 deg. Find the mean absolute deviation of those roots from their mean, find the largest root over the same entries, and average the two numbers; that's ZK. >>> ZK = 1.54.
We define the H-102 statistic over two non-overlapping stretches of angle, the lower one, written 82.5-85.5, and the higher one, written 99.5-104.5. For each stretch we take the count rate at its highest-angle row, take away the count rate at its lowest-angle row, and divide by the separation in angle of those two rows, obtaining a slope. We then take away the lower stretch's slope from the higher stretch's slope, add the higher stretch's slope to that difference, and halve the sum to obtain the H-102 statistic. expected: -0.19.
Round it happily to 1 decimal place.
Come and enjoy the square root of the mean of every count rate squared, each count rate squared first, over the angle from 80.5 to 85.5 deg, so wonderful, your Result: 8.9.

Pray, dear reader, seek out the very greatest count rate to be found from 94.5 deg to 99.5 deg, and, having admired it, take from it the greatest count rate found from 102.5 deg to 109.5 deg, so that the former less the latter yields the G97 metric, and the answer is 1.11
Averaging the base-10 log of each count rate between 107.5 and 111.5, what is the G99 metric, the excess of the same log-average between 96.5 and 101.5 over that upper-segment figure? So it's 0.10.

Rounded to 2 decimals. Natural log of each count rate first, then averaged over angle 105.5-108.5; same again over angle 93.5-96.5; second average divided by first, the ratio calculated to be 1.13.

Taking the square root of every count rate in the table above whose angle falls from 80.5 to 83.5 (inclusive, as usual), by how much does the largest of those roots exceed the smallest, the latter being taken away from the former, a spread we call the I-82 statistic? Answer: 0.01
